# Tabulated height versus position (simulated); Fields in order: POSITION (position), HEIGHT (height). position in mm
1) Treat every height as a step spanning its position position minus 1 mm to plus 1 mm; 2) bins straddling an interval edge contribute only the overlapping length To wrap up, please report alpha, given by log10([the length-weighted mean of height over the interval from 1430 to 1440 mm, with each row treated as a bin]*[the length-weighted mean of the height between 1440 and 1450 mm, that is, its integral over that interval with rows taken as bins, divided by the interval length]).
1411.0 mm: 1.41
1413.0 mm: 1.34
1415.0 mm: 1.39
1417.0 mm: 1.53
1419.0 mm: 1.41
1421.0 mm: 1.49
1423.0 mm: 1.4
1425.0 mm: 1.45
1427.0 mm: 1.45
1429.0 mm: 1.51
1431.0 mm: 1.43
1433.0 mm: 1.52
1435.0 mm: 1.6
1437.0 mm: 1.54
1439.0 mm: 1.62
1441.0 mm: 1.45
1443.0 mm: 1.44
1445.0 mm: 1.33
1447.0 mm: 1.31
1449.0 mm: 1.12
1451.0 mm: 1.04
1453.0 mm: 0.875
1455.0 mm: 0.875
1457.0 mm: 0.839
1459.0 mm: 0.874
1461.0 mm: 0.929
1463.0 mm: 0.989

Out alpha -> 0.31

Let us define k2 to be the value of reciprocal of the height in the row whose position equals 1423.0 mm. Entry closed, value 0.71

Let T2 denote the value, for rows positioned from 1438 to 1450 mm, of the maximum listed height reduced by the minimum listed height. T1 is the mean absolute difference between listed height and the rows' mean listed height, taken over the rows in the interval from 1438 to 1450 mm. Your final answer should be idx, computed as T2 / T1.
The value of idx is 4.0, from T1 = 0.125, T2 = 0.50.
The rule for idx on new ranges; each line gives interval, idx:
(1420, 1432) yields 3.7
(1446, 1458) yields 3.2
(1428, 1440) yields 3.8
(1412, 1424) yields 3.4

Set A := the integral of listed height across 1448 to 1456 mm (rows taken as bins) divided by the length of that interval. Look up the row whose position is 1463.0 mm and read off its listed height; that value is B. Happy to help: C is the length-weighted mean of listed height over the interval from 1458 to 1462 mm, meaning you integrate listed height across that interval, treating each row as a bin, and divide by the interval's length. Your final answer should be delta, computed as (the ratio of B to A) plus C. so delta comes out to 1.9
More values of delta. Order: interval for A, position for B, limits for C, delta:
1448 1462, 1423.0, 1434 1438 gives 3.1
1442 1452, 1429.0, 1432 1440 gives 2.8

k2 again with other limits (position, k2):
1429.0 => 0.66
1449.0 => 0.89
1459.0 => 1.14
